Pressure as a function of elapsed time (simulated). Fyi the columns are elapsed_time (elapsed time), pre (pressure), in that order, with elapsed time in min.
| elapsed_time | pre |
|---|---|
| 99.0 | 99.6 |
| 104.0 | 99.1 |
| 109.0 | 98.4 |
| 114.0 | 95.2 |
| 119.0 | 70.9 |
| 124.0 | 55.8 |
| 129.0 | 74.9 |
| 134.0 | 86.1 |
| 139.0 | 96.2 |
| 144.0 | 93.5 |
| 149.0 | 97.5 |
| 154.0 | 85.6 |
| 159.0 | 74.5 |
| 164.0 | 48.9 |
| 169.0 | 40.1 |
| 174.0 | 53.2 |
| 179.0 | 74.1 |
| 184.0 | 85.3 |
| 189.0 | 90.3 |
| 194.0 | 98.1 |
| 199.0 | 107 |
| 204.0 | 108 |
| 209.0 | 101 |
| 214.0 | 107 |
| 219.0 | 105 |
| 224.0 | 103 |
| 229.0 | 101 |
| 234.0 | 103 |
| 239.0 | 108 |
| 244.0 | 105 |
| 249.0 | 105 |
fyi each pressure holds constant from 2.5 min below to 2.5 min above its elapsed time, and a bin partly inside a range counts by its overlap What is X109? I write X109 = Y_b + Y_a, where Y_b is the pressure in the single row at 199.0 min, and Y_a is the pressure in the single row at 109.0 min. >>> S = 205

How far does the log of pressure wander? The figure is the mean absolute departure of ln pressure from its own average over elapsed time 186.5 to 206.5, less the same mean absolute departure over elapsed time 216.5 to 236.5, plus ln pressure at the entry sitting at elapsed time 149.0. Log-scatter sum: 4.64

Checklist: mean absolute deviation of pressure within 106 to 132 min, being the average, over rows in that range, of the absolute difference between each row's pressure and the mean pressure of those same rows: 14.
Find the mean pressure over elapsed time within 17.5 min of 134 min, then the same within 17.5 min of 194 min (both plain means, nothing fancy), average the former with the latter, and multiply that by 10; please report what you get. 885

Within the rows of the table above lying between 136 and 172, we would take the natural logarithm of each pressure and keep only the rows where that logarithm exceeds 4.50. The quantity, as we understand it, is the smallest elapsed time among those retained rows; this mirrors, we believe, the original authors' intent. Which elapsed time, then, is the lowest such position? 139.0 min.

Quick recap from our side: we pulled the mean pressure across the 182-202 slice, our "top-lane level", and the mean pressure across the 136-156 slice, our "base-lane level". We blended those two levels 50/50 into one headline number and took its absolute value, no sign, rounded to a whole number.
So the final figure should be 94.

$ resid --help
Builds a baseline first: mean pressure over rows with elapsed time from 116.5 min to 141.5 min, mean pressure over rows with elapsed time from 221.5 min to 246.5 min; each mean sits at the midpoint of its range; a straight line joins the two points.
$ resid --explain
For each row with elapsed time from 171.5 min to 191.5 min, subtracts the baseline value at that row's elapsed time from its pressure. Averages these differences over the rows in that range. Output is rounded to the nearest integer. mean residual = -15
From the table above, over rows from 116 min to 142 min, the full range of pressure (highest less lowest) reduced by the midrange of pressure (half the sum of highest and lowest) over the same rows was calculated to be -36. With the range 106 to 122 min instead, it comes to -57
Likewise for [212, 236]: -98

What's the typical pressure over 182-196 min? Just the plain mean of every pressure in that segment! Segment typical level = 91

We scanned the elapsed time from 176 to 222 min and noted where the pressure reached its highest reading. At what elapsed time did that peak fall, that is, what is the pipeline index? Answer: 204.0 min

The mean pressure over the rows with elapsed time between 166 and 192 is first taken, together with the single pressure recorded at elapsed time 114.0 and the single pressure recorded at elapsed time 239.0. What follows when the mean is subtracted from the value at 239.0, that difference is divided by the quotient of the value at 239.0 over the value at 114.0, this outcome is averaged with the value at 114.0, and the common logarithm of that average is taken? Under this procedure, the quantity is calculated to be 1.81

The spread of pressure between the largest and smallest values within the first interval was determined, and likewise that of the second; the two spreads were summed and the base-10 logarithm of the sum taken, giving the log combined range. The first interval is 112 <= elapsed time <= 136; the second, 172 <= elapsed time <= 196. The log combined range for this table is 1.93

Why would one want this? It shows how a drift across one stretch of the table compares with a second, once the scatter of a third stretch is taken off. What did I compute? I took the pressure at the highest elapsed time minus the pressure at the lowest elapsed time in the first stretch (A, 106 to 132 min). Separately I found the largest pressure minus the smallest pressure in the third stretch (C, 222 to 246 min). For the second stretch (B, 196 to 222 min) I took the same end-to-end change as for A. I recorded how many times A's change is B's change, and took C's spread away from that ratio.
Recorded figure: 5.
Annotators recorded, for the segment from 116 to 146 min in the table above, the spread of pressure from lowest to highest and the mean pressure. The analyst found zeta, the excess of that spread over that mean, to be -39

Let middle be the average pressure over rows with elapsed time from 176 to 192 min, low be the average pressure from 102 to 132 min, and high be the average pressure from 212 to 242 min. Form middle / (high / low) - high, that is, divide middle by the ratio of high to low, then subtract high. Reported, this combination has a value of -39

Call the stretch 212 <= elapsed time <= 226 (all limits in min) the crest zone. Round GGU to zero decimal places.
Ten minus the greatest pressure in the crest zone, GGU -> -97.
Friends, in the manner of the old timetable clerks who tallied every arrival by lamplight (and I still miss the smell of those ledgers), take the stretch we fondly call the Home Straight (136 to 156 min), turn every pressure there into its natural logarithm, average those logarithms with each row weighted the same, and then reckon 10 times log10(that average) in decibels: 6.56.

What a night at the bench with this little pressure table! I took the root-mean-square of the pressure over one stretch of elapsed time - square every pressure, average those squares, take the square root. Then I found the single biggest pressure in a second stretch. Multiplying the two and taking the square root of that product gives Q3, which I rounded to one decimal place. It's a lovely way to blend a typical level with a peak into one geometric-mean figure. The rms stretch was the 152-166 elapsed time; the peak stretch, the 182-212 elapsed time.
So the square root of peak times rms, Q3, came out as 87.8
